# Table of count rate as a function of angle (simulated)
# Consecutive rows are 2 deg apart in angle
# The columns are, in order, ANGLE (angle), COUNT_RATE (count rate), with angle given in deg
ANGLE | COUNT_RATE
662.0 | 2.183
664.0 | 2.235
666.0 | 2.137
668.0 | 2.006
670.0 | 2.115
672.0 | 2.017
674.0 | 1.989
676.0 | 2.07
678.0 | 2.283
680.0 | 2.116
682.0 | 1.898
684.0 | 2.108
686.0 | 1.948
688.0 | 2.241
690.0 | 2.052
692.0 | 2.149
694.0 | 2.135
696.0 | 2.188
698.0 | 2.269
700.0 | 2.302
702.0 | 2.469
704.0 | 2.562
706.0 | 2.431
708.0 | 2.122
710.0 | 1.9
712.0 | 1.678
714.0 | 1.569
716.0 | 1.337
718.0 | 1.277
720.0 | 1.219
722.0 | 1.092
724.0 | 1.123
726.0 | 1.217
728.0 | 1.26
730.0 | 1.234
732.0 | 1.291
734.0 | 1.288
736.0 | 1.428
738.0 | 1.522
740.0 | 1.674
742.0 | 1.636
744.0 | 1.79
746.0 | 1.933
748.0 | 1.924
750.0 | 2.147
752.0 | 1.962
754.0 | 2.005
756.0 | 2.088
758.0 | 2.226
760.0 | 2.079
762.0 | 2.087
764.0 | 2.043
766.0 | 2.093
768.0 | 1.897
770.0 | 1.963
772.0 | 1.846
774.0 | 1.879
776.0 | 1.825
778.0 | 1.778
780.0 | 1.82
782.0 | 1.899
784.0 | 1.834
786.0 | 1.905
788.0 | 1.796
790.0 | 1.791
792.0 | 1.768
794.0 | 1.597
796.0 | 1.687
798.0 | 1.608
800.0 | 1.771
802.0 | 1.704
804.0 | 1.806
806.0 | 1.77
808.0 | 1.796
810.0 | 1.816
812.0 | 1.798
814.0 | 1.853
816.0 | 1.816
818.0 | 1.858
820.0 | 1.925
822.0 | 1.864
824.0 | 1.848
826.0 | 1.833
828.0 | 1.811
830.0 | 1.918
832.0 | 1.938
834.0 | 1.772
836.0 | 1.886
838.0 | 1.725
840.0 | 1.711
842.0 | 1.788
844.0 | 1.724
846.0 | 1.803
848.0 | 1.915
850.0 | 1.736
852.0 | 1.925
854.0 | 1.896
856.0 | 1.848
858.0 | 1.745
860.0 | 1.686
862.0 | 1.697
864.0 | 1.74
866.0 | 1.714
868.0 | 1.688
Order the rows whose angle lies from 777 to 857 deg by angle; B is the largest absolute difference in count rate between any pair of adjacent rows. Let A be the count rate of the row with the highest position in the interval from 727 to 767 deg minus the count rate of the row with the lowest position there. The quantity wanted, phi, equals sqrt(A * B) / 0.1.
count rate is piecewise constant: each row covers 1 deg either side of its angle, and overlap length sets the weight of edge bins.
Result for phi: 4.0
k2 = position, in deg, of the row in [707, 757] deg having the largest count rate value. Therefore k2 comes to 750.0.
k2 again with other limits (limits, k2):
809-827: 820.0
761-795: 766.0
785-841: 832.0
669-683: 678.0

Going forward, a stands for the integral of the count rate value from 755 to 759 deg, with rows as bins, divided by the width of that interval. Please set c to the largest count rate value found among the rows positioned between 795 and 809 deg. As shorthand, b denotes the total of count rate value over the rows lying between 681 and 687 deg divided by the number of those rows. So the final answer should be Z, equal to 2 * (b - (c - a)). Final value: 4.7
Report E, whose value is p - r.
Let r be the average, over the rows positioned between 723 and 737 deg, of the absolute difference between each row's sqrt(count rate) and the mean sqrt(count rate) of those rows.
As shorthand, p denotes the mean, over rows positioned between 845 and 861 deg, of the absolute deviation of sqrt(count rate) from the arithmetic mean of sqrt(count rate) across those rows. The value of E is 0.001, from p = 0.028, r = 0.028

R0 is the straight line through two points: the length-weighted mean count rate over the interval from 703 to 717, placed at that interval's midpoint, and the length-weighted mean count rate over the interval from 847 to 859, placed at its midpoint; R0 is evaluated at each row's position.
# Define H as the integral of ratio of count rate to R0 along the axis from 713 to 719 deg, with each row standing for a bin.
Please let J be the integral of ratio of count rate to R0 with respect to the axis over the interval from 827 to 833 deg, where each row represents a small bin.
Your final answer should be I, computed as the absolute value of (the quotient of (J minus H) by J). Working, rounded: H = 4.3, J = 6.1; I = 0.29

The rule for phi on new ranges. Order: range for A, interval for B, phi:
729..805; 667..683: 3.5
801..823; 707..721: 1.9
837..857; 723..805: 1.7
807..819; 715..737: 0.9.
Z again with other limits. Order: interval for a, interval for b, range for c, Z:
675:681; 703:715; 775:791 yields 4.6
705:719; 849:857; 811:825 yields 3.4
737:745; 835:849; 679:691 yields 2.4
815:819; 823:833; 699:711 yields 2.3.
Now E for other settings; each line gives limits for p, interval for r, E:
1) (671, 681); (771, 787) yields 0.016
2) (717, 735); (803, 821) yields 0.011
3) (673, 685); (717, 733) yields 0.007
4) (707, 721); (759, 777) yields 0.072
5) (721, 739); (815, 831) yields 0.031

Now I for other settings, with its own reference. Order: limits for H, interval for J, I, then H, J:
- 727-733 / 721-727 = 0.11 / 3.9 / 3.6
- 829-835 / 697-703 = 0.16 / 6.1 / 7.2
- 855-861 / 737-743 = 0.14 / 5.7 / 5.0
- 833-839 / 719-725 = 0.63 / 5.8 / 3.6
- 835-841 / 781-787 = 0.04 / 5.7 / 6.0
